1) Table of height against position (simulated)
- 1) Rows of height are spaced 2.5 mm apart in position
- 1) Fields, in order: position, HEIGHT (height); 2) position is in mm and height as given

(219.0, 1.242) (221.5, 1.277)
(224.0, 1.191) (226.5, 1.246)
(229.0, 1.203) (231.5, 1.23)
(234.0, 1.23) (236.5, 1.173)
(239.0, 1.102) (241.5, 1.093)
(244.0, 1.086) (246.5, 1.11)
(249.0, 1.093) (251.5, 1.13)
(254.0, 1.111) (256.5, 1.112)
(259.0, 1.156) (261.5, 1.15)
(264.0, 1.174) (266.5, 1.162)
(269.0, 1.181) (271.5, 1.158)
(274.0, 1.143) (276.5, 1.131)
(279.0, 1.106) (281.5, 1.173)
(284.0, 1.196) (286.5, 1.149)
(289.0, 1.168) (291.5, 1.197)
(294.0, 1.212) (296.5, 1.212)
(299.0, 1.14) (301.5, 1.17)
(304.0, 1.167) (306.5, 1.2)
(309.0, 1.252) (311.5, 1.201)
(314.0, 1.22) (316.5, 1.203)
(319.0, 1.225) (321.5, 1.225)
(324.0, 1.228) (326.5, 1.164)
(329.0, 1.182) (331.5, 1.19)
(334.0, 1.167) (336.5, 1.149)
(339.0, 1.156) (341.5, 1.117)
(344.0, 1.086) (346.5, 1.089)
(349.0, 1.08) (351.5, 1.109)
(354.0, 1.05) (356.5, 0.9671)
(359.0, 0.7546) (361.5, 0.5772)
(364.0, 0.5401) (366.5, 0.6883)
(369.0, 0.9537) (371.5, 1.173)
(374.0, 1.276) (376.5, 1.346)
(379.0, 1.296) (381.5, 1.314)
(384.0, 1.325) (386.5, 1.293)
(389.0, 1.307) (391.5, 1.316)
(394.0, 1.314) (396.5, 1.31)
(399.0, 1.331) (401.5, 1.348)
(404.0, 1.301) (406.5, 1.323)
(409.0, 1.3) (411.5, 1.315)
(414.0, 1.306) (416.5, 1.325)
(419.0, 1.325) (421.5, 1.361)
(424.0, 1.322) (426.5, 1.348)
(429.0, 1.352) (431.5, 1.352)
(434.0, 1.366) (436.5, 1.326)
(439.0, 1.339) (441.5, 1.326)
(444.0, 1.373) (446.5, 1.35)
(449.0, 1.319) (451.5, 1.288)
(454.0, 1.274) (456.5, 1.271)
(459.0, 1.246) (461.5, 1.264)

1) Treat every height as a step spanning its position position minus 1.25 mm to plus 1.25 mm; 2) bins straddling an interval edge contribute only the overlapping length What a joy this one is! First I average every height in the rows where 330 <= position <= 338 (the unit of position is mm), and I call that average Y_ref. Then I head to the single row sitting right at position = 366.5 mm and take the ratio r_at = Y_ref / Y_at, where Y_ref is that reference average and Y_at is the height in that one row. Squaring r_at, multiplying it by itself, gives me 2.88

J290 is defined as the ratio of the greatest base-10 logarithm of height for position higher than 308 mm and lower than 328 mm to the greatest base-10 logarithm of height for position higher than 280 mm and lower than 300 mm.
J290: 1.17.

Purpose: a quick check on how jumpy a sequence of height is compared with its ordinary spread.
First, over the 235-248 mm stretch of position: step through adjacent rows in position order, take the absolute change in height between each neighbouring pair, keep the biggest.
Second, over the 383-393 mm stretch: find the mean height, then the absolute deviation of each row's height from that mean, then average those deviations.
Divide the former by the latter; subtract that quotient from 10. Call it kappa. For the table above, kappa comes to 3.1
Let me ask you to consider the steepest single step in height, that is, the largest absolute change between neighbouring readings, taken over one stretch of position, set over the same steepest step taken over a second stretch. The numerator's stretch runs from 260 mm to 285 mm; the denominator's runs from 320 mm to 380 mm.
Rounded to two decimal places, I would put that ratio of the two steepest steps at 0.25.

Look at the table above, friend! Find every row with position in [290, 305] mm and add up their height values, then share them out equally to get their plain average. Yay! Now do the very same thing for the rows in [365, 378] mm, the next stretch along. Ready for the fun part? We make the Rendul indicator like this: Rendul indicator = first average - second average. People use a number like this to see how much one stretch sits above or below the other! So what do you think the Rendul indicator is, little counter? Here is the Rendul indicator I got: 0.10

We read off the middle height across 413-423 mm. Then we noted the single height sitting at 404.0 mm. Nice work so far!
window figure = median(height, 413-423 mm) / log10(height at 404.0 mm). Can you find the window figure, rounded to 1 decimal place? 11.6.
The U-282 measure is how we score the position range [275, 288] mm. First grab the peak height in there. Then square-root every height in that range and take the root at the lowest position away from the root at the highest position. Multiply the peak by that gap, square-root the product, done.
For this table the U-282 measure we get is 0.100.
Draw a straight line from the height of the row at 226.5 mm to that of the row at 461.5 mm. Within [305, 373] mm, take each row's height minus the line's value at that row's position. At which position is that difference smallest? 364.0 mm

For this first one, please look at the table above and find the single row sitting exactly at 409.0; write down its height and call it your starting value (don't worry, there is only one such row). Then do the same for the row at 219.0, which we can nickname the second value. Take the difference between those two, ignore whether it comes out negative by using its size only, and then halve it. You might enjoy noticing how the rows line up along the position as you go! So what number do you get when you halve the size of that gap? 0.029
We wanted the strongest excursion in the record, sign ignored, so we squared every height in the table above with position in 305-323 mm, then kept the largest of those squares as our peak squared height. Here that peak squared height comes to 1.57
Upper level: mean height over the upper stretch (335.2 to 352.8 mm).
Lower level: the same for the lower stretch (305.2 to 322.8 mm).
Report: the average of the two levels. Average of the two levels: 1.17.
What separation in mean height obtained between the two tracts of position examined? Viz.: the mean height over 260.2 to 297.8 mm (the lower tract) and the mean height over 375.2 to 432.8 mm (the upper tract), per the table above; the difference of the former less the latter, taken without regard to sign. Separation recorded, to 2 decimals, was 0.16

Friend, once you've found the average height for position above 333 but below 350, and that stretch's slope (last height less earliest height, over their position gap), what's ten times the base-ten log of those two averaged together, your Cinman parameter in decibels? -2.5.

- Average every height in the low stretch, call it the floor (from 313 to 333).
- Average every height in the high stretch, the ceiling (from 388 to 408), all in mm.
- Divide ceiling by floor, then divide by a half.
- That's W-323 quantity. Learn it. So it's 2.19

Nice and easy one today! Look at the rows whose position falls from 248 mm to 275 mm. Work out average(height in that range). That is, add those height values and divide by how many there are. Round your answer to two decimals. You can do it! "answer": 1.14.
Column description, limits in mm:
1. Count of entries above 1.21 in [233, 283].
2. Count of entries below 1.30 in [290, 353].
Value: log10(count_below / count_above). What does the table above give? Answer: 1.4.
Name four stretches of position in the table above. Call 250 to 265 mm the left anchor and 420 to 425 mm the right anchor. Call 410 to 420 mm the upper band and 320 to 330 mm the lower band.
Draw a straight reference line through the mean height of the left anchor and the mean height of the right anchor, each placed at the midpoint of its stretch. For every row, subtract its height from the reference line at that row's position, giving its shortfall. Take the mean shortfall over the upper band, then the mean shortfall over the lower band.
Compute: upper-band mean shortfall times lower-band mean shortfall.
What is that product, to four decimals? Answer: 0.0003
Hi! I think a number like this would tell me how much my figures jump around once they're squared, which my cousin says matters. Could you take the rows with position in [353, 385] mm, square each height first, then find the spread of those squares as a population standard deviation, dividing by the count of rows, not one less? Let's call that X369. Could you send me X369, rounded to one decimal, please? 0.6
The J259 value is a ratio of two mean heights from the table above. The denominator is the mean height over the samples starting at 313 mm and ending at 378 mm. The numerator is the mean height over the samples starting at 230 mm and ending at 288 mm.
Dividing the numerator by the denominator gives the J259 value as 1.07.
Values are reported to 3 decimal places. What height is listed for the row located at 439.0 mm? 1.339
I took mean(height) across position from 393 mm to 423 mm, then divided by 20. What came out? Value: 0.0661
